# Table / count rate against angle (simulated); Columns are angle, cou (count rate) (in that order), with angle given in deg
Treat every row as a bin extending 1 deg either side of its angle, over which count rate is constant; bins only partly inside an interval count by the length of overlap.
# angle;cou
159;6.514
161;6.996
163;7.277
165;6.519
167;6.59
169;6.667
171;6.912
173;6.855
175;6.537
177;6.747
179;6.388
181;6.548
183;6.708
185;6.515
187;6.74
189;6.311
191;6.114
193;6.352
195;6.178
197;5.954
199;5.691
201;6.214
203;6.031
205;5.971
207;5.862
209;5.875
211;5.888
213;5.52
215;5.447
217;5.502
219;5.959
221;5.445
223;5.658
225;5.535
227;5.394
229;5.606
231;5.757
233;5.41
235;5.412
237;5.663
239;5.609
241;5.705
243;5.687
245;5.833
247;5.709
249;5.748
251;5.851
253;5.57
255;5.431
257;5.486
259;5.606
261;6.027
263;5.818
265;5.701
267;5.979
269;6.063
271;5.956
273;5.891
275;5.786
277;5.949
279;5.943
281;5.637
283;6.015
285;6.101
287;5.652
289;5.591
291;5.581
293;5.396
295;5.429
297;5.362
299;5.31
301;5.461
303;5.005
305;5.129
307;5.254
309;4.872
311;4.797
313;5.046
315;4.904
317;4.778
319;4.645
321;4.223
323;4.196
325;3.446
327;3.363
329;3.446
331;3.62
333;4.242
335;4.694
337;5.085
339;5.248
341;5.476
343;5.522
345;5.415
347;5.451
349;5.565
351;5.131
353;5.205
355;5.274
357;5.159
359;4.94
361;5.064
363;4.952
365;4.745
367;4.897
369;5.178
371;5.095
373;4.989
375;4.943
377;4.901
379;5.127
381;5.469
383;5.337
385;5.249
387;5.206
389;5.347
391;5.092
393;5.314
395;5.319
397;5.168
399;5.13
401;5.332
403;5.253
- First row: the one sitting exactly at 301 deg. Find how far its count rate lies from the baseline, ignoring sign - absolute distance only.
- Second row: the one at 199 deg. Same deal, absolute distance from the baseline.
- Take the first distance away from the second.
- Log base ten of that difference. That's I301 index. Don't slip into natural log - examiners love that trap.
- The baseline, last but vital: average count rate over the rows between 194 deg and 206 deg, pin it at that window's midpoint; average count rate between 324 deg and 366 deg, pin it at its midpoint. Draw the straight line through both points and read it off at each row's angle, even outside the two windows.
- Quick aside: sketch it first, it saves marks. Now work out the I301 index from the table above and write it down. -1.43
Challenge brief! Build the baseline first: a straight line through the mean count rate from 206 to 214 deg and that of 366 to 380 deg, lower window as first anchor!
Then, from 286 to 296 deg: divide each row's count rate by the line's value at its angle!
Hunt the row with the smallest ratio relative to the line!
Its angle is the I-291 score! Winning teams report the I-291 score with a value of 293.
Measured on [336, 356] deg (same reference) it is 337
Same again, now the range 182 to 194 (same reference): 191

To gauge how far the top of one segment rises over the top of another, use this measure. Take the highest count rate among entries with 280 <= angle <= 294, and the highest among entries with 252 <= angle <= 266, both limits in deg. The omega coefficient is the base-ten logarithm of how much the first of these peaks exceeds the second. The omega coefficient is -1.13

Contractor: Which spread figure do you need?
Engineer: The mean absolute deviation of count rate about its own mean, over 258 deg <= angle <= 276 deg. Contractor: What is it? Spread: 0.13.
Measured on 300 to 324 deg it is 0.28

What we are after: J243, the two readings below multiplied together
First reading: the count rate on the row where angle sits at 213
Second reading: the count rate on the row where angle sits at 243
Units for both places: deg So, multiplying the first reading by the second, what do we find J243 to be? 31.4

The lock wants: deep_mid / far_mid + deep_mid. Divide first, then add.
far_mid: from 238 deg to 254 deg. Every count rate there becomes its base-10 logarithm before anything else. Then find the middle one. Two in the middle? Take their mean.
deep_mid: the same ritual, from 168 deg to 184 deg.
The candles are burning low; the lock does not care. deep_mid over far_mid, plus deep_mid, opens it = 1.92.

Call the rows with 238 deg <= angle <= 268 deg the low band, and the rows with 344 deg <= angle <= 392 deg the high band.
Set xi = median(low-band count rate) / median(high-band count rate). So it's 1.11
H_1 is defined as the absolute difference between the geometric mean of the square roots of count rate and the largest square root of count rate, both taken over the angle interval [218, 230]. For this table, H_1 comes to 0.075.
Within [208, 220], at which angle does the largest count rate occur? 219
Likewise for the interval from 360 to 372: 369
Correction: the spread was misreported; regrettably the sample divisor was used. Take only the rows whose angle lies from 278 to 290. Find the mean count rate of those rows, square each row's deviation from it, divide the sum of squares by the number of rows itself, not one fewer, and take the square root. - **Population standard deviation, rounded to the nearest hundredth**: 0.20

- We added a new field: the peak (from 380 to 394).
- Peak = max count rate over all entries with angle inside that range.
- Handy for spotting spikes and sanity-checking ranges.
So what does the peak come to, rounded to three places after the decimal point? 5.469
